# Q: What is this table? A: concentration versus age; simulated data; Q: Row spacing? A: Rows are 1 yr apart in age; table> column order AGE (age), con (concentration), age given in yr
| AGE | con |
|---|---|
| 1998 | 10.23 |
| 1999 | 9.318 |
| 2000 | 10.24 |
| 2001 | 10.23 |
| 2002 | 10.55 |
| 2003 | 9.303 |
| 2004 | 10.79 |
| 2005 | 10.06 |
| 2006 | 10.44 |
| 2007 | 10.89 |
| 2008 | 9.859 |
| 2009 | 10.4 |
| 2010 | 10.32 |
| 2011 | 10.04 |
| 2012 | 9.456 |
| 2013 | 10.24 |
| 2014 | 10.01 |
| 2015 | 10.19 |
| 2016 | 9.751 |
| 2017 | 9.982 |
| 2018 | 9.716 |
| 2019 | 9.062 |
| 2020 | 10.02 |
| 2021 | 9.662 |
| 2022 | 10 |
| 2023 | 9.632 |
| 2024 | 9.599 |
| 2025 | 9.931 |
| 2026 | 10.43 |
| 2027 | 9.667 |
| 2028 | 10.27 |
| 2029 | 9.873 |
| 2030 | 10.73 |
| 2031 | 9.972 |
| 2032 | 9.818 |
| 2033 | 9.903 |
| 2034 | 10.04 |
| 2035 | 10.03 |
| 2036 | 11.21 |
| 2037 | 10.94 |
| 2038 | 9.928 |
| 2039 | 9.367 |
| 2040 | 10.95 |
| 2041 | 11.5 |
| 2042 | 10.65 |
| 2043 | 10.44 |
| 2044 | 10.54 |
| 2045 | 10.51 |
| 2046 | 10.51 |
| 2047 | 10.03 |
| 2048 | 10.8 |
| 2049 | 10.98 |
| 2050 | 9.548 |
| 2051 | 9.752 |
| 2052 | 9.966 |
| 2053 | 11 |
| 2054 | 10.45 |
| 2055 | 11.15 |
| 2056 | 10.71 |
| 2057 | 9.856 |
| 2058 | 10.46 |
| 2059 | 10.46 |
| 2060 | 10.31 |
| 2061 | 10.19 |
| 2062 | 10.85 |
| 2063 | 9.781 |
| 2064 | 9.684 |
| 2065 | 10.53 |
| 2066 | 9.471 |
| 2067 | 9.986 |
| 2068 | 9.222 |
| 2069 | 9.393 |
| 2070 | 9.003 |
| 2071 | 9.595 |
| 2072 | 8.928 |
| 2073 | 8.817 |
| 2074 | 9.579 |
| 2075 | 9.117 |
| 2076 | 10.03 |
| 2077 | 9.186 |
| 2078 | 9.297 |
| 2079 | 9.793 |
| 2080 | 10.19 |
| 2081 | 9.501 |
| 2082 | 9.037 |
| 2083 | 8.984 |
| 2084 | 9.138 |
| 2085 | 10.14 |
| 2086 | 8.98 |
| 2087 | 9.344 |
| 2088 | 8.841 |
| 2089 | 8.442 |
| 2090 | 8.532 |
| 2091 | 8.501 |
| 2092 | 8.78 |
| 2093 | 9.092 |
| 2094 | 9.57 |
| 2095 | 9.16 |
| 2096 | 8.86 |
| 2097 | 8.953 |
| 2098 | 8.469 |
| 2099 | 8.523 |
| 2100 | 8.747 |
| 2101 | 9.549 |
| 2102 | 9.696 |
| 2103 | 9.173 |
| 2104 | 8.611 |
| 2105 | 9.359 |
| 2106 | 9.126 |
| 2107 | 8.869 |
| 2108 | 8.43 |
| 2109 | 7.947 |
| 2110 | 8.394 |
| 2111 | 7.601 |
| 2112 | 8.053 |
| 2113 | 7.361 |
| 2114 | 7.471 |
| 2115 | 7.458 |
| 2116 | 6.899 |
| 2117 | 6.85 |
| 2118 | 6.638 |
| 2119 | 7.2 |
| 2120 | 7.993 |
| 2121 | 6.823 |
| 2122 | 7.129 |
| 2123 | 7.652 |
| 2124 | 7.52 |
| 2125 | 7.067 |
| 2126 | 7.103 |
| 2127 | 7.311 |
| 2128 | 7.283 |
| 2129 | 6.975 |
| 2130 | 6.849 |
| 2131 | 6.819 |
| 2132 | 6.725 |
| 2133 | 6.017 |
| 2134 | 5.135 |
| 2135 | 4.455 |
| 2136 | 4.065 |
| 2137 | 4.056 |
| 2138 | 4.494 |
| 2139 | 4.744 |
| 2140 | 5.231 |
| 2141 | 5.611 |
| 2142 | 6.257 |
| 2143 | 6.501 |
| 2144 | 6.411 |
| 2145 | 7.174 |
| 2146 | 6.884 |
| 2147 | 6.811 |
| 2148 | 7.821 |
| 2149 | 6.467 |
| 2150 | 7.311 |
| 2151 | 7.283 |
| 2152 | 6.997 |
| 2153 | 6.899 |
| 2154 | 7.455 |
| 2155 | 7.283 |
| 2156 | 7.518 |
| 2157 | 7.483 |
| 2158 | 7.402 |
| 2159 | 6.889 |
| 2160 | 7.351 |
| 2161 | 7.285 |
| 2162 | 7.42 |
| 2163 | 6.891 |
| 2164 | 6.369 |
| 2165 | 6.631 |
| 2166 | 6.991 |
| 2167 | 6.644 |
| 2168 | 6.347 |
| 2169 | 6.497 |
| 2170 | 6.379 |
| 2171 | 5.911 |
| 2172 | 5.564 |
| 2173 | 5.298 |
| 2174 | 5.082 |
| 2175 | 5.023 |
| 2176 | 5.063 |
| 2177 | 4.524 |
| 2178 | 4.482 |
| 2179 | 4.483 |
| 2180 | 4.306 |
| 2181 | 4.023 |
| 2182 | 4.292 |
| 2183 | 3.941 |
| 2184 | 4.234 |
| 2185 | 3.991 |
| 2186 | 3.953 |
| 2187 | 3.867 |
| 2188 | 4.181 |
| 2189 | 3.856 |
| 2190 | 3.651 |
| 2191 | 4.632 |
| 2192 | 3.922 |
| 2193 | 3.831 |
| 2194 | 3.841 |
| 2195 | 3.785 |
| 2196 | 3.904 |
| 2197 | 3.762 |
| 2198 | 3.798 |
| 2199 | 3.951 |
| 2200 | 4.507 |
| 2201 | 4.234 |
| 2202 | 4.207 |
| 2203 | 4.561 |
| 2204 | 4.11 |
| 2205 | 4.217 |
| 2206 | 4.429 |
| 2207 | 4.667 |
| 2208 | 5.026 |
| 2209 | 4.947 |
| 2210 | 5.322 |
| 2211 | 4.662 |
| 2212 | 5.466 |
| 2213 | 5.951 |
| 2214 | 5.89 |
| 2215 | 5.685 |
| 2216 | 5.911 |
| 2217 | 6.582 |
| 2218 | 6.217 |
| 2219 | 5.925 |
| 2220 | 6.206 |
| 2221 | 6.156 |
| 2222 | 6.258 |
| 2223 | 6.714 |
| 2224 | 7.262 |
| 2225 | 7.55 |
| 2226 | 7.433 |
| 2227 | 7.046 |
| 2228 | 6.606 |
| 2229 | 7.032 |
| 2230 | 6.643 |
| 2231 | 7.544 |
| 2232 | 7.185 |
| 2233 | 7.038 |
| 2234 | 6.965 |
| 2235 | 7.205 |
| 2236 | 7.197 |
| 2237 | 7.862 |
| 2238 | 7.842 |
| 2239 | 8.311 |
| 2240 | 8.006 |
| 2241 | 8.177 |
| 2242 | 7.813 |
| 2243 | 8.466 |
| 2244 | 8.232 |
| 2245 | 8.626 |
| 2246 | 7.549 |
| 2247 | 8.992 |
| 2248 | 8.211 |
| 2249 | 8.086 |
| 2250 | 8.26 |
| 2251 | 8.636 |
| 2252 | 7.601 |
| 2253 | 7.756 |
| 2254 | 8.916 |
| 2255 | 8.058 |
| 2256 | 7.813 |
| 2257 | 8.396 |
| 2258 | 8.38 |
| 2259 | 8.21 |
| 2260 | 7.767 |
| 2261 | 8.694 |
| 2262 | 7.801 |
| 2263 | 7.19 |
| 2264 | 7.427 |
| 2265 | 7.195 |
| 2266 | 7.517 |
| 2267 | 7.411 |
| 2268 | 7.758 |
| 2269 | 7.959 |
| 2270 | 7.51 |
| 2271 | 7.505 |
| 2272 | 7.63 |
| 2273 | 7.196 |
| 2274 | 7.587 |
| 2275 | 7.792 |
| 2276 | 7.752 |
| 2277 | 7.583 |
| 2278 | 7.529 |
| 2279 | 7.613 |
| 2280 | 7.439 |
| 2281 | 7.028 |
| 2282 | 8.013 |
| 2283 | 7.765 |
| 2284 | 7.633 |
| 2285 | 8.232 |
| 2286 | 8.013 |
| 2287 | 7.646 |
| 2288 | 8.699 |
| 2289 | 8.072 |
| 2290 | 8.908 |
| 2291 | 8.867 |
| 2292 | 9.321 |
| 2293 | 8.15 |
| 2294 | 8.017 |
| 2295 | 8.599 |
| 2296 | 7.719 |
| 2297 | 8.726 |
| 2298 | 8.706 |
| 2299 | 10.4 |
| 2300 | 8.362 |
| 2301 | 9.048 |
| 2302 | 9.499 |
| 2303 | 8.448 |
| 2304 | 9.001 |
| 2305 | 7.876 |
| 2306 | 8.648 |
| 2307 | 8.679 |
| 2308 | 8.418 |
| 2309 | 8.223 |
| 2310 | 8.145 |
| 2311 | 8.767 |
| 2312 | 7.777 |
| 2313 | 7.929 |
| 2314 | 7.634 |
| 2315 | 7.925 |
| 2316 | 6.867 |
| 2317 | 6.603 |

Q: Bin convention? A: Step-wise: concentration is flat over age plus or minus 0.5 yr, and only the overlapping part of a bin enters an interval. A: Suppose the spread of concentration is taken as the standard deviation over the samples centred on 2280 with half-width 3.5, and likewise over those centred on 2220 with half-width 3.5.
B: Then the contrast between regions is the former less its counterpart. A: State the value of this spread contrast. 0.03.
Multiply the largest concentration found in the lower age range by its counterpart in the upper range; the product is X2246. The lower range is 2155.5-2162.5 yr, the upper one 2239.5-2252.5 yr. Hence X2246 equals 68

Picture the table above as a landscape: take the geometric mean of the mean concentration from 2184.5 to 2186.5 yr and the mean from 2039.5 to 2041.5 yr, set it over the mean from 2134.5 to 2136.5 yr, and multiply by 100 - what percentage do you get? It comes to 157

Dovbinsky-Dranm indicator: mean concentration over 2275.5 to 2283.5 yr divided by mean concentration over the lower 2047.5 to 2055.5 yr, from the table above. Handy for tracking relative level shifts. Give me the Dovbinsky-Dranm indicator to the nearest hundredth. 0.73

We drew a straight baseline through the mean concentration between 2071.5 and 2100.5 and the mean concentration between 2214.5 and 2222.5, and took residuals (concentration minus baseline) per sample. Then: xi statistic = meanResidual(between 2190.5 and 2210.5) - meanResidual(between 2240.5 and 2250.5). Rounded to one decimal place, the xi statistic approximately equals -5.0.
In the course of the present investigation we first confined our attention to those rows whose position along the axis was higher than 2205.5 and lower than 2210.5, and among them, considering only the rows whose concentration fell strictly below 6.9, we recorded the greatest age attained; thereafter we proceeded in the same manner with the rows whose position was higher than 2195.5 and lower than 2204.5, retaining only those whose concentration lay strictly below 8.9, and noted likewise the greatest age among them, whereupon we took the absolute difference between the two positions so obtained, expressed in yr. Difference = 6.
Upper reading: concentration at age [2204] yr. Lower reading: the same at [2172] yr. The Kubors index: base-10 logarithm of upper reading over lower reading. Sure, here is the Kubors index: -0.13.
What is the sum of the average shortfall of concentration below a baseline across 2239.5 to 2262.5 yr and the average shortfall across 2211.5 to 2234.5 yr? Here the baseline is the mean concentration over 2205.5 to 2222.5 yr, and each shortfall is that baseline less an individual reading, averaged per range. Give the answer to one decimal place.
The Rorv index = -3.6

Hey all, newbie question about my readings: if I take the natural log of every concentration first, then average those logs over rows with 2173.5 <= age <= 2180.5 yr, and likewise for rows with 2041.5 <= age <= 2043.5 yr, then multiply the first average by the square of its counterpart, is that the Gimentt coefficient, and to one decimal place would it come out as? 8.6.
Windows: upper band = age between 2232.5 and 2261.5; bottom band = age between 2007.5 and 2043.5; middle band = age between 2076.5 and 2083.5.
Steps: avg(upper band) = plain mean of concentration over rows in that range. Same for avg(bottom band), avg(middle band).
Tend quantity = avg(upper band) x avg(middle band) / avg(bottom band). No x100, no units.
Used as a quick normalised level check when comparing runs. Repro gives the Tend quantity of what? 7.5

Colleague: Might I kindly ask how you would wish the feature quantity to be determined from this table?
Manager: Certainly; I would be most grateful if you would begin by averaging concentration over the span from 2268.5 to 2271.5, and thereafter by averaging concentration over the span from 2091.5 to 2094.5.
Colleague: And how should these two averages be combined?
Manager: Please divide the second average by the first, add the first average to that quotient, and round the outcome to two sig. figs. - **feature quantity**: 8.9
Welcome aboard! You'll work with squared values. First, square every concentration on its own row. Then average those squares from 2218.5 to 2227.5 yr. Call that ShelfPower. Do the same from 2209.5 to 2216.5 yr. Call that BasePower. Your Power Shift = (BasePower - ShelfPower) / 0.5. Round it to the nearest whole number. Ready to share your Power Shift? -29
